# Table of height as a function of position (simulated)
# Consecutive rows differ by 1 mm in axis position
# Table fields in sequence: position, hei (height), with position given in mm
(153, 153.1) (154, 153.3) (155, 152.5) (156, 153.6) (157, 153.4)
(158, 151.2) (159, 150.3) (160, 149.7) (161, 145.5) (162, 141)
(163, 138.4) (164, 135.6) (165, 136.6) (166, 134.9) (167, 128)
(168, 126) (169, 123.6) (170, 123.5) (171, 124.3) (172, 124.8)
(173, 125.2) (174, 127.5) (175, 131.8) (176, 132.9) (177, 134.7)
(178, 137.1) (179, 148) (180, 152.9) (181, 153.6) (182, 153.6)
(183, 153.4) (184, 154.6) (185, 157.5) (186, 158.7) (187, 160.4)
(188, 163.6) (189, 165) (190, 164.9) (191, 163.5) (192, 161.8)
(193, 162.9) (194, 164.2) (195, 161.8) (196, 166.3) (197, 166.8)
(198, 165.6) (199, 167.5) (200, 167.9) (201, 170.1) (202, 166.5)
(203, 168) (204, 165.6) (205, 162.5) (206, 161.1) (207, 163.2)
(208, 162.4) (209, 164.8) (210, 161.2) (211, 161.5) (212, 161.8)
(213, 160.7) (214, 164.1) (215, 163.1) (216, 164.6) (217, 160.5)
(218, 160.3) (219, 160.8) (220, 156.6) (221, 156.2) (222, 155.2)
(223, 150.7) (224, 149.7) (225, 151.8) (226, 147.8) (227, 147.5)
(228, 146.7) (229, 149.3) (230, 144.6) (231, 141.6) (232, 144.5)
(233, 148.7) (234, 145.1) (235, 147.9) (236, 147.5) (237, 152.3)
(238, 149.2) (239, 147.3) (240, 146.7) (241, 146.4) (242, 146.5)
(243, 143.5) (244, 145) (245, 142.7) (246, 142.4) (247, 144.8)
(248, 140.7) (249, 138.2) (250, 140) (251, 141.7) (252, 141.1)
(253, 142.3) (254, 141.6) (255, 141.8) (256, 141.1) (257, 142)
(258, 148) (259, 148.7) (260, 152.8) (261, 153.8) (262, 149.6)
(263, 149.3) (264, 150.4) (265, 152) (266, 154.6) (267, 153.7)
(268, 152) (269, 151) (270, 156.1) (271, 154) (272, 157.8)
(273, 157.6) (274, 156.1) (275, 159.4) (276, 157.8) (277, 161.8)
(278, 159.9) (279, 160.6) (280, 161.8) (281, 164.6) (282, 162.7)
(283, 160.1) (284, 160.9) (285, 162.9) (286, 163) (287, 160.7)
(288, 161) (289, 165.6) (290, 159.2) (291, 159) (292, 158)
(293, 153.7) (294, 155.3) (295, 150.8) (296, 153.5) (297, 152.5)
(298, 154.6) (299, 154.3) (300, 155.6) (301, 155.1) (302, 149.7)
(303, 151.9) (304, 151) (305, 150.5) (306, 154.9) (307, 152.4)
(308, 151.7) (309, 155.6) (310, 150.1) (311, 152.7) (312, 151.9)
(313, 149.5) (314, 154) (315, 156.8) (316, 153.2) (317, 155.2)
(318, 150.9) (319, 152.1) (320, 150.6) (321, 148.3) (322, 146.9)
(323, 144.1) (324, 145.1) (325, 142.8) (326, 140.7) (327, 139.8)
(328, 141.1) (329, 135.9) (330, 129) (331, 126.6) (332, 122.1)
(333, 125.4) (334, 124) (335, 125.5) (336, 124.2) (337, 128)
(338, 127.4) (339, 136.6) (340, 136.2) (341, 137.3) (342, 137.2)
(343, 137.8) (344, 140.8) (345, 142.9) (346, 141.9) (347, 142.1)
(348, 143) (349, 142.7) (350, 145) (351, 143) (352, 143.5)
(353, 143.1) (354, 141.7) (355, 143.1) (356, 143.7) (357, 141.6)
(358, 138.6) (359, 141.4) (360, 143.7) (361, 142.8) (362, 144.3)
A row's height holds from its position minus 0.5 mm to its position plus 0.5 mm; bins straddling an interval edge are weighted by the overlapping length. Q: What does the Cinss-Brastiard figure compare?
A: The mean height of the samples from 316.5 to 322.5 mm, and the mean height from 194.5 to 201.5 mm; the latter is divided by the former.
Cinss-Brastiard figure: 1.11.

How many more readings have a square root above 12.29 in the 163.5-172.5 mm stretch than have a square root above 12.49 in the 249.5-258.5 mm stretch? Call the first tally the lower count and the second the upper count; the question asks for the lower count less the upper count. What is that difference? 0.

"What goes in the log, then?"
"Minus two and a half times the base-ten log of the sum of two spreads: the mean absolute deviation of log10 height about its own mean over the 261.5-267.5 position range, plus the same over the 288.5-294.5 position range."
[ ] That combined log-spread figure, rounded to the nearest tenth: 4.7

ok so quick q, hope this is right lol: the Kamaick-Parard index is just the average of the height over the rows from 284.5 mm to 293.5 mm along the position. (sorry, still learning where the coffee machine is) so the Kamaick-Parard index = 160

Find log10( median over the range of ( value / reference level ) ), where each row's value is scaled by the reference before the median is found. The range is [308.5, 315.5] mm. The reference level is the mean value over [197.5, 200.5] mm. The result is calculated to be -0.039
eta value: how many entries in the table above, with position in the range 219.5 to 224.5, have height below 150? 1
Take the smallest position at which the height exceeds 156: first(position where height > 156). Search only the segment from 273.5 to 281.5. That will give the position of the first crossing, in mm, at 274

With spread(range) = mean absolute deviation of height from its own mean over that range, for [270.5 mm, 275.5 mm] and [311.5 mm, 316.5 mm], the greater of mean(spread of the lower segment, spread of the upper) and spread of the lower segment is 1.7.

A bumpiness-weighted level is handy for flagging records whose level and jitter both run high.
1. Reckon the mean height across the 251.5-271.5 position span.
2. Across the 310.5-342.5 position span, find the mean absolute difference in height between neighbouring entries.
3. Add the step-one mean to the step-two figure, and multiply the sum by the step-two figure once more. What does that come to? 385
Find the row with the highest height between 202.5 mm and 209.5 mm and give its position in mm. 203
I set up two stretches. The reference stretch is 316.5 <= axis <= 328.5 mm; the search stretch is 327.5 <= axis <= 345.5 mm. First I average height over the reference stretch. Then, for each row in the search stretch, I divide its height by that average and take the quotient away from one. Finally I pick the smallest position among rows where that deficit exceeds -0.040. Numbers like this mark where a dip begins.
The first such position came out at 328 mm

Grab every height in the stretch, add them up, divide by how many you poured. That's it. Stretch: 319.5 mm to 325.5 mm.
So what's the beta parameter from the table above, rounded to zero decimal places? 146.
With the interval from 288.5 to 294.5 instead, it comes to 158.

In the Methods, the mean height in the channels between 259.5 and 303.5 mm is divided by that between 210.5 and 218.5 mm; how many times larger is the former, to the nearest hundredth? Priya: 0.97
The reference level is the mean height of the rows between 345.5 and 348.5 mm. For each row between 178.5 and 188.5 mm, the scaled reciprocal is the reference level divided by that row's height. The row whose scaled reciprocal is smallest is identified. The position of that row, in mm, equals 188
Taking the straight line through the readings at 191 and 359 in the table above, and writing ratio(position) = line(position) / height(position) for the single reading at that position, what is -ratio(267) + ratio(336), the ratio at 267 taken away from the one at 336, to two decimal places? 0.16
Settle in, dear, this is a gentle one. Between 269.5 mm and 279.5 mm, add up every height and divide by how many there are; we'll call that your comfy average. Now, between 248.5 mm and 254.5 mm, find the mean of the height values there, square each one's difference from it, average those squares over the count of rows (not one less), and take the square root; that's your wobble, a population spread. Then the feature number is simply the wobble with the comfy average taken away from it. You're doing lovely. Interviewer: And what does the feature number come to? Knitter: -157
